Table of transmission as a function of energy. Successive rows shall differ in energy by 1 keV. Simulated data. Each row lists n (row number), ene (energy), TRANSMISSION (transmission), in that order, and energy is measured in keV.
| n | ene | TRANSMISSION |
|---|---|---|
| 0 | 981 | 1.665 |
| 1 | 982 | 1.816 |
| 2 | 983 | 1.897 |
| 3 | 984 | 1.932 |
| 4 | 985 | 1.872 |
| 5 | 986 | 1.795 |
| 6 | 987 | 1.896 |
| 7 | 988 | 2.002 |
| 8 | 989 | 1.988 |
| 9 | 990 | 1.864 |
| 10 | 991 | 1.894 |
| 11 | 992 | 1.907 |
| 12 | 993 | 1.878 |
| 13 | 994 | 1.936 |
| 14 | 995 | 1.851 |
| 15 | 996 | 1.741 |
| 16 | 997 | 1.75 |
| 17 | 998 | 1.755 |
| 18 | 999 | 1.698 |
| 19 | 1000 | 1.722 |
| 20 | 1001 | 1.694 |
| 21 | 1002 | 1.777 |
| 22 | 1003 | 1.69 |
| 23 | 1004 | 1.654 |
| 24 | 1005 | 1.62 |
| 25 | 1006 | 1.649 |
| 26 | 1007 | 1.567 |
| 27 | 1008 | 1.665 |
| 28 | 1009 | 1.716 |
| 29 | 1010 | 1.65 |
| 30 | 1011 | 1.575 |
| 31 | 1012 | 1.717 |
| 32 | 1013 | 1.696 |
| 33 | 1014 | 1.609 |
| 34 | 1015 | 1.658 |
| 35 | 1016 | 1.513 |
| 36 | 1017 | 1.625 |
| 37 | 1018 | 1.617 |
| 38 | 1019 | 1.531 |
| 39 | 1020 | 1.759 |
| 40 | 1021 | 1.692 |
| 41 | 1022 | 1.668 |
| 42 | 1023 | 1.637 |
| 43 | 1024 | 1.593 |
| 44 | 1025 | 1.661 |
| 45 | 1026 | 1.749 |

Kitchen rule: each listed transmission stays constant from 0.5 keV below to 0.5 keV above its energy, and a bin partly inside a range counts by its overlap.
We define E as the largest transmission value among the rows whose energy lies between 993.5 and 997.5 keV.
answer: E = 1.936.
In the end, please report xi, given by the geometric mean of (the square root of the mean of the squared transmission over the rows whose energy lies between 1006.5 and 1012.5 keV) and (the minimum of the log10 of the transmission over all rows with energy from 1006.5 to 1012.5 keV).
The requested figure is 0.57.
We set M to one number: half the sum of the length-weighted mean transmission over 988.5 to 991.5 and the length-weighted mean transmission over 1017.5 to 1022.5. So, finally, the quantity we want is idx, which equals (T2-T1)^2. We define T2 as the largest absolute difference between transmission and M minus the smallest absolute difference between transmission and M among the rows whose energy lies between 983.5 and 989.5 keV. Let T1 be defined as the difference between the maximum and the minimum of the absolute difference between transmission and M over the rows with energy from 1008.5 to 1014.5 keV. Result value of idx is 0.0042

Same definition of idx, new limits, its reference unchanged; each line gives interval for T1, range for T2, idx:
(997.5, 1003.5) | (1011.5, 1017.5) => 0.0137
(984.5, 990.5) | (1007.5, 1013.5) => 0.0042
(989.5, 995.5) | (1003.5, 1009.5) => 0.0041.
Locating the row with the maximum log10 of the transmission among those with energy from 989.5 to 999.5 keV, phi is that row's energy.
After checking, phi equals 994 keV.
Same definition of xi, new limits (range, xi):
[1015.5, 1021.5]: 0.54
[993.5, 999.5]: 0.64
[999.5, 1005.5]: 0.60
